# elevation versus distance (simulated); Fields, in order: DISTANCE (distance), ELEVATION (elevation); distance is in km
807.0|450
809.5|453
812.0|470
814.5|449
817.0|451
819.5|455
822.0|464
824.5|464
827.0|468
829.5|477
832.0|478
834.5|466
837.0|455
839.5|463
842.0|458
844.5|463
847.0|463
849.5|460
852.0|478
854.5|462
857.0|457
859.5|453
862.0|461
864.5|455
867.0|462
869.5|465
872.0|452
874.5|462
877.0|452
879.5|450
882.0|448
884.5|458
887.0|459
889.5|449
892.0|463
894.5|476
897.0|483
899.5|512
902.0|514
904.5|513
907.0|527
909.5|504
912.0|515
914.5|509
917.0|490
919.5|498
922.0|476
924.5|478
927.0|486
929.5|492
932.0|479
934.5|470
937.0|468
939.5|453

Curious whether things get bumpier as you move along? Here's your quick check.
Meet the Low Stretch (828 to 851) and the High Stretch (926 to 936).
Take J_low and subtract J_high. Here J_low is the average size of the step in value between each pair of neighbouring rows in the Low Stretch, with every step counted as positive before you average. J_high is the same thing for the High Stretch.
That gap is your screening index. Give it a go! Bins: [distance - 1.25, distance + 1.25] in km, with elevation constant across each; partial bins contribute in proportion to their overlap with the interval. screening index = -3.7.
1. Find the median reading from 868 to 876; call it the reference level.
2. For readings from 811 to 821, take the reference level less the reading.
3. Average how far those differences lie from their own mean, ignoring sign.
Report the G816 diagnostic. 6.9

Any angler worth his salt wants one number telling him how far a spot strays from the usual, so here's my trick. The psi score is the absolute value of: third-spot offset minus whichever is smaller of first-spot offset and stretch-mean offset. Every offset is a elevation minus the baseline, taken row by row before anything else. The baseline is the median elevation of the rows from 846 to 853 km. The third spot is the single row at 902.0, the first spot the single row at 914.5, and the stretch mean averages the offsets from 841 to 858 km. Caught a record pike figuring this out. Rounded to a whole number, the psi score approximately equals 51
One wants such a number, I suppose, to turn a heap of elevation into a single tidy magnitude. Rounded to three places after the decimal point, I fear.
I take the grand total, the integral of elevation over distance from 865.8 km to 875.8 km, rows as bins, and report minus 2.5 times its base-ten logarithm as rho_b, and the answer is -9.157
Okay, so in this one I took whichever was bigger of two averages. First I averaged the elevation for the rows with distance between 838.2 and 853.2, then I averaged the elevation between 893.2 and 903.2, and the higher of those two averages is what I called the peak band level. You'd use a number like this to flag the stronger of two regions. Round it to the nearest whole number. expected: 496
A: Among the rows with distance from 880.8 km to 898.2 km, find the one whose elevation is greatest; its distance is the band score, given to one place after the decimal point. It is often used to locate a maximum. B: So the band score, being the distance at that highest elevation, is 897.0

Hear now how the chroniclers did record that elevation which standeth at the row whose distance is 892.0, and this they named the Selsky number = 463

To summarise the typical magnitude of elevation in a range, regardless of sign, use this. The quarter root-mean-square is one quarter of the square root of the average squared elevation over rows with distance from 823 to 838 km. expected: 117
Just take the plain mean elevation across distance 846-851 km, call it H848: 462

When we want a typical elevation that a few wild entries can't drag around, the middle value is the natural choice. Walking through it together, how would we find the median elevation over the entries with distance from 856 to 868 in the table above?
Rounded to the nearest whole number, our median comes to 457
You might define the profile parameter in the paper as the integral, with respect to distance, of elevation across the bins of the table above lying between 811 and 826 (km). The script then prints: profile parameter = 6882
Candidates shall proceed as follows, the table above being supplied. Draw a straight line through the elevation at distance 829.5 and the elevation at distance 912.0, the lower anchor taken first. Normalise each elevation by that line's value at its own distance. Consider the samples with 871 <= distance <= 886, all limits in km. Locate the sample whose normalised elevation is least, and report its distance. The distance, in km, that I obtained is 882.0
